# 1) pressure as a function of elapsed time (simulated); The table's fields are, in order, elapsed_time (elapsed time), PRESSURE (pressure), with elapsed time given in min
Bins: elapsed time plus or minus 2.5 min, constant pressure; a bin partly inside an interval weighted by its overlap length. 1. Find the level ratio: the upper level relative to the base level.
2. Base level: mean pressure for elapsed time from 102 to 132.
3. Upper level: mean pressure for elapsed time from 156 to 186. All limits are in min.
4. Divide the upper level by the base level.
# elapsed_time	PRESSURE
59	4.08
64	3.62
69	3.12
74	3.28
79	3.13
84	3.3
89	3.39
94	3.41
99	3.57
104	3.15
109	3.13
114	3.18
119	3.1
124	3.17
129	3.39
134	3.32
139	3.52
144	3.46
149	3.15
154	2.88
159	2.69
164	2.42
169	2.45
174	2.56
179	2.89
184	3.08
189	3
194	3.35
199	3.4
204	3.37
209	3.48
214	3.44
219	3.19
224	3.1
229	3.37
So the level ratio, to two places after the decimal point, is 0.84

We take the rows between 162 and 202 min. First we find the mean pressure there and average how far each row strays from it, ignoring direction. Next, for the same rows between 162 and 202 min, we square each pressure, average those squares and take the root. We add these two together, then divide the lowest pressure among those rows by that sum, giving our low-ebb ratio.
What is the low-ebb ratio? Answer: 0.75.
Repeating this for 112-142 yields 0.91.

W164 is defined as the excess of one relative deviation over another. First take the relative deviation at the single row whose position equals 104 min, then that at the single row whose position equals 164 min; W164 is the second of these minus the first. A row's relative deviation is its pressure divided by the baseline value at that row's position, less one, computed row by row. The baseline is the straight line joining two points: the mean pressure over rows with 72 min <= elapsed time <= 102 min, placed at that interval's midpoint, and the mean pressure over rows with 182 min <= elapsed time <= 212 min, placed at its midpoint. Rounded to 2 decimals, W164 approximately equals -0.21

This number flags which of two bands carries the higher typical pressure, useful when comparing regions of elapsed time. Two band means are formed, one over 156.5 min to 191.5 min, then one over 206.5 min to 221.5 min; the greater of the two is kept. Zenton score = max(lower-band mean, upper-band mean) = 3.37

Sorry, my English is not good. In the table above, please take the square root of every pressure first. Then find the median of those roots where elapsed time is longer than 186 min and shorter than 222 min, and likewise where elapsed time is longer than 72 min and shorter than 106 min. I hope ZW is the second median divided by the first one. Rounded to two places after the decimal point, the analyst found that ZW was 0.99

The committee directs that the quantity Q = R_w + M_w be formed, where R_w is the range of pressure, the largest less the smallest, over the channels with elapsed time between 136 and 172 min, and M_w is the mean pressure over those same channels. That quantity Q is 4.04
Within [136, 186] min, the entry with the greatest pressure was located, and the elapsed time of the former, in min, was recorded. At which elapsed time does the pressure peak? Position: 139 min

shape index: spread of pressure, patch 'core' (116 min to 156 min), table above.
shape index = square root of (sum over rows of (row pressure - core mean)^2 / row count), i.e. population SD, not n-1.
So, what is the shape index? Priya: 0.199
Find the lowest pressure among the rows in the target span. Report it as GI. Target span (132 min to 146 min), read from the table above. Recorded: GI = 3.32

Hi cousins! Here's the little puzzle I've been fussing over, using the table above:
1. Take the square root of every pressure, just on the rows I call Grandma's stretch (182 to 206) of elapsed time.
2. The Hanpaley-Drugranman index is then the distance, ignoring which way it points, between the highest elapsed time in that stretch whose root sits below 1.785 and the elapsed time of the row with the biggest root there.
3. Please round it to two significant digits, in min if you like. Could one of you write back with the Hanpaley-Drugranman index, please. 10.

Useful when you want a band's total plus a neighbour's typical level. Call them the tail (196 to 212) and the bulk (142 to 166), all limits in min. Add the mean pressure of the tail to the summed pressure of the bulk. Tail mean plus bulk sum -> 18.0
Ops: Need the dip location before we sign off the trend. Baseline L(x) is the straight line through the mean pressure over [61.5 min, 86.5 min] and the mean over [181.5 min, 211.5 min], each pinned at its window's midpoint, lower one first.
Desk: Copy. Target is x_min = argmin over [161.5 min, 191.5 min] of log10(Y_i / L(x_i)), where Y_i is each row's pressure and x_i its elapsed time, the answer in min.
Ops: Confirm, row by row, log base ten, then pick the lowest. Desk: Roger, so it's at 164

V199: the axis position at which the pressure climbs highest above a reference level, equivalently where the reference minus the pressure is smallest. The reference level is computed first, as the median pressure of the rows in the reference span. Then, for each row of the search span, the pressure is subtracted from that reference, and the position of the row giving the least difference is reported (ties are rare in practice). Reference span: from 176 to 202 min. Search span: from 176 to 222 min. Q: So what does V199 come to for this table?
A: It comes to 209 min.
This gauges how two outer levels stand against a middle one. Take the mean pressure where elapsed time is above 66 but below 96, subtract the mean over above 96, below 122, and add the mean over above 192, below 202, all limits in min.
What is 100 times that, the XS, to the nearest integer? 342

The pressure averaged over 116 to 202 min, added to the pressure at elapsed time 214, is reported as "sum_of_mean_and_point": 6.5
